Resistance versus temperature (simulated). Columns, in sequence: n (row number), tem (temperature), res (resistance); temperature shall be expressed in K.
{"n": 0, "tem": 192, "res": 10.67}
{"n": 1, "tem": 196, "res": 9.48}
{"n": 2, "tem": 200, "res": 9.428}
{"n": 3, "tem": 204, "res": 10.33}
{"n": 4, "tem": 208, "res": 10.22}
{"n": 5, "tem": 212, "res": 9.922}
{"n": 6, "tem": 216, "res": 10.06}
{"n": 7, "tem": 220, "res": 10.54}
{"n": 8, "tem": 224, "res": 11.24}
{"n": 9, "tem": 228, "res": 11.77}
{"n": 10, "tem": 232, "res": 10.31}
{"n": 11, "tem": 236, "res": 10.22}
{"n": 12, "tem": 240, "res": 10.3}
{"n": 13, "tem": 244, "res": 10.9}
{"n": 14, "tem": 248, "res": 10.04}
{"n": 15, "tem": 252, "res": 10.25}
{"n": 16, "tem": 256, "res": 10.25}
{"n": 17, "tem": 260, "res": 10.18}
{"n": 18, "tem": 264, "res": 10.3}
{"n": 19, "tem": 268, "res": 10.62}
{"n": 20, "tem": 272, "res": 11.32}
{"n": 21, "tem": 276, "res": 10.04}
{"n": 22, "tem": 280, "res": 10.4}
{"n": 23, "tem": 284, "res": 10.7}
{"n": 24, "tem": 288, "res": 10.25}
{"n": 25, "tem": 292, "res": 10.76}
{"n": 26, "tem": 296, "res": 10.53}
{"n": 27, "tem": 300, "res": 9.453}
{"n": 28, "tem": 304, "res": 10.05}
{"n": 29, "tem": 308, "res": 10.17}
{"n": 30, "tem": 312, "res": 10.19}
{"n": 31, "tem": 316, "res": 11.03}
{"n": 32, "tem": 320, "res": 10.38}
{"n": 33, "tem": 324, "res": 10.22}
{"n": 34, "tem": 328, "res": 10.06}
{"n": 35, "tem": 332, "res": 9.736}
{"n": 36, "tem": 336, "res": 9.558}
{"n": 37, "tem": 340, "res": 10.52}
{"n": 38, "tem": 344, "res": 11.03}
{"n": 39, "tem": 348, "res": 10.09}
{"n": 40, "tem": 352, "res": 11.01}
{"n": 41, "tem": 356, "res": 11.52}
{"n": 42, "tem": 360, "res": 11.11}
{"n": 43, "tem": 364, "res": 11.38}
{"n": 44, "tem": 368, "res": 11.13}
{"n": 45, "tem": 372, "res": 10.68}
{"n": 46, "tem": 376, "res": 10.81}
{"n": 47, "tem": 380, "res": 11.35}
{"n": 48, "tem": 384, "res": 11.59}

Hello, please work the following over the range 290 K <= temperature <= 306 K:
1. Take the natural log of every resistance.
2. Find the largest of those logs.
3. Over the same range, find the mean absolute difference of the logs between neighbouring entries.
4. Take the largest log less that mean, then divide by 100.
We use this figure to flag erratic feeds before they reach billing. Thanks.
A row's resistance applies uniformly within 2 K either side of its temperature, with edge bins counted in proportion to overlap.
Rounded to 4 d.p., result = 0.0231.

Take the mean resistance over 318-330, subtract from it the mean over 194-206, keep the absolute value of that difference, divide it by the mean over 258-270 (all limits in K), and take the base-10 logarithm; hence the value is -1.34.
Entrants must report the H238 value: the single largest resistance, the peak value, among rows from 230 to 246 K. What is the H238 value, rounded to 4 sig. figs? 10.90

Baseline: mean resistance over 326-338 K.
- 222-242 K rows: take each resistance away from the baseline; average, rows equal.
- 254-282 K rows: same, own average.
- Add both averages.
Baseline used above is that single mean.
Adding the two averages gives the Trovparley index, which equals -1.64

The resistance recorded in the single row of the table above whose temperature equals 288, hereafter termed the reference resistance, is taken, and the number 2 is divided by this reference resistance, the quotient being 0.195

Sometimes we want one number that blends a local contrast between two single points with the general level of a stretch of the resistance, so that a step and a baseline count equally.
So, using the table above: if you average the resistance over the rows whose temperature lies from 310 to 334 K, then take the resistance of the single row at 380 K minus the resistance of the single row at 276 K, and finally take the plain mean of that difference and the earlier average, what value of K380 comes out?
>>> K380 5.79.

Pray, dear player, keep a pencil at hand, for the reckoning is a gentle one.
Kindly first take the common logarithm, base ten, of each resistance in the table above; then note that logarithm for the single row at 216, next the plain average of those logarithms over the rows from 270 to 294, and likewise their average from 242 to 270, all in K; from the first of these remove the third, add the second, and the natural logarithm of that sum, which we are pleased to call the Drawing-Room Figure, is 0.011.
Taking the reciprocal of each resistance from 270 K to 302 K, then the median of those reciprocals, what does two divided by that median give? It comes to 20.9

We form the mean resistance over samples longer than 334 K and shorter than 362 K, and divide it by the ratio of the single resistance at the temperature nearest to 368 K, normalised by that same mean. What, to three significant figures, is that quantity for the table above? 10.3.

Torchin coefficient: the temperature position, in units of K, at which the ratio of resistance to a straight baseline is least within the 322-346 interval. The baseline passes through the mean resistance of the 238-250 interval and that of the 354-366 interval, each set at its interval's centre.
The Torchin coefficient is 336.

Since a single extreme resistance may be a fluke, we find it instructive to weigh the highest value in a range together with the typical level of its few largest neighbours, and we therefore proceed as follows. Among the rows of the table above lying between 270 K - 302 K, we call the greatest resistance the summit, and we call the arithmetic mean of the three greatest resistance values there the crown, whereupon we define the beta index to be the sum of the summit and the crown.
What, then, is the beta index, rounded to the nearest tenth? 22.2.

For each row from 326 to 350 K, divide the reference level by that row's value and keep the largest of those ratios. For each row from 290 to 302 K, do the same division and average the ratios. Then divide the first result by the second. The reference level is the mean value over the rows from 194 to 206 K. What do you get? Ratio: 1.07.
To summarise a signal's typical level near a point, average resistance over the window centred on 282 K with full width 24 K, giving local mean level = 10.6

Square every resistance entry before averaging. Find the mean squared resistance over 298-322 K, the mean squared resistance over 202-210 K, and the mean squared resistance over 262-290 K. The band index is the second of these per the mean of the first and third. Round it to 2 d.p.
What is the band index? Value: 0.98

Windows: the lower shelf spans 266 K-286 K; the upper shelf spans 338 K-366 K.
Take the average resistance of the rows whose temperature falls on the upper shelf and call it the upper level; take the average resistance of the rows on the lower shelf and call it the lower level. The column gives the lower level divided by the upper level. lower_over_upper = 0.97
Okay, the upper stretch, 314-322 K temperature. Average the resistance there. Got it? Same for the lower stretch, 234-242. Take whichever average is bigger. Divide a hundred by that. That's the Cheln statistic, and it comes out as 9.34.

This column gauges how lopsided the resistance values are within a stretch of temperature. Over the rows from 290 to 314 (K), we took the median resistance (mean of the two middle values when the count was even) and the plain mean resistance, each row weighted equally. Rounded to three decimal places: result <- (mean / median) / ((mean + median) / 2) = 0.098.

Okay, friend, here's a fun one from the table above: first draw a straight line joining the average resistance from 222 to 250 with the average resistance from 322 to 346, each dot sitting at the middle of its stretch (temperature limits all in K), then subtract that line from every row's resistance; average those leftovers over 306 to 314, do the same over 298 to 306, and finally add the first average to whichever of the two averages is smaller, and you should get -0.7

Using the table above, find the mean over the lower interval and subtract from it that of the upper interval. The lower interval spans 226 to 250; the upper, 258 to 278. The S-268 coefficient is 0.10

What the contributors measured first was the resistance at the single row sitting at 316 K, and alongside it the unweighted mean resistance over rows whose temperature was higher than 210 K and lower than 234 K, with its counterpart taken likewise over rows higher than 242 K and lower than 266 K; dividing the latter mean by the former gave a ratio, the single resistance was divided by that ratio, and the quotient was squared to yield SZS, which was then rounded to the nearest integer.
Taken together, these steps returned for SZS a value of 129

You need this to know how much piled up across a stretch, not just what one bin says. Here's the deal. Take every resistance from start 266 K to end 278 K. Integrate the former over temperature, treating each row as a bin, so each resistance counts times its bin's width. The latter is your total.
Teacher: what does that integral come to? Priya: 128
